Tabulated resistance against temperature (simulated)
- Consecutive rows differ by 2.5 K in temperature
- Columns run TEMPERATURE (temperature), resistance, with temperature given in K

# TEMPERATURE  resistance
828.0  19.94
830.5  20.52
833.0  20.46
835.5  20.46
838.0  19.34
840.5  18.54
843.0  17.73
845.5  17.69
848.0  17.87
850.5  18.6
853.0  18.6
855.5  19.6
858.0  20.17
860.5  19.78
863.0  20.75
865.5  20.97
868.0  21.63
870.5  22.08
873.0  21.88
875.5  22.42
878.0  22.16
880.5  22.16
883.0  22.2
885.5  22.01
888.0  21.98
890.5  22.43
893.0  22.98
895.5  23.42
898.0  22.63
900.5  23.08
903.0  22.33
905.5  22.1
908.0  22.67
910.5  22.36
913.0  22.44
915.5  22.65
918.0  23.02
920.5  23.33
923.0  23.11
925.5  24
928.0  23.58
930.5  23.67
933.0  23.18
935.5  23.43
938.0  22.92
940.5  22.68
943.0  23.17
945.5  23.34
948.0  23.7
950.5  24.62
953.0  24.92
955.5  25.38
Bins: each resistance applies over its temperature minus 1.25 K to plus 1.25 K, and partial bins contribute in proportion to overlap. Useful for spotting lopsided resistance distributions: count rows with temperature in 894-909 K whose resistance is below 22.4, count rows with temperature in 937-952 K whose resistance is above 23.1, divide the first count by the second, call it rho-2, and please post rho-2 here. 0.5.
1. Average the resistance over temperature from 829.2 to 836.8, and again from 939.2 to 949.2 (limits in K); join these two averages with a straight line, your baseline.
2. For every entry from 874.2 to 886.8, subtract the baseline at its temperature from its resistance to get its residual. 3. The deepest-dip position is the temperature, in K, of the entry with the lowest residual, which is 885.5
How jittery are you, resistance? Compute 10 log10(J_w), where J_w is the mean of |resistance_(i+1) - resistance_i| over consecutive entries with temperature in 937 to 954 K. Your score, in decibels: -3.8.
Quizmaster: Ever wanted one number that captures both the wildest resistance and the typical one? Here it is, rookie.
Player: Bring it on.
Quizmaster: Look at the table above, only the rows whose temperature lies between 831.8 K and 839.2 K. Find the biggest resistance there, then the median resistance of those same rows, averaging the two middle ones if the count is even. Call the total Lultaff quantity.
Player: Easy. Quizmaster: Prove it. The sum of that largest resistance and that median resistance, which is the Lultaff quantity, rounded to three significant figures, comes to 40.9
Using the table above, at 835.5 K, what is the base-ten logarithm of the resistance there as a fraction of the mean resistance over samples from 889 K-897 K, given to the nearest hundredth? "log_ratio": -0.05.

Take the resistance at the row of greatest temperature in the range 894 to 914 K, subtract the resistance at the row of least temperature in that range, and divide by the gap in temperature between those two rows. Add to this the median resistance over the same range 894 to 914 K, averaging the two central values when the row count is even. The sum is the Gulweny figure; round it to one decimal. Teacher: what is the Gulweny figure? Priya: 22.5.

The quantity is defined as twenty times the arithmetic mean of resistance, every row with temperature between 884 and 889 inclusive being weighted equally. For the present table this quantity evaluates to 440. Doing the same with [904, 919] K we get 451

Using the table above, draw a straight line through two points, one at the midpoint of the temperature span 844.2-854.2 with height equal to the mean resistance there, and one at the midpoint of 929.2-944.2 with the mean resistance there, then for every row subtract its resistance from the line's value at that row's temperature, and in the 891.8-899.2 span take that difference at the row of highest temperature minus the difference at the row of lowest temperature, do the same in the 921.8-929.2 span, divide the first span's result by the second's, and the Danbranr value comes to -3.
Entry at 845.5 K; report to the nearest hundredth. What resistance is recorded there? 17.69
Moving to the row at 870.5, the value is 22.08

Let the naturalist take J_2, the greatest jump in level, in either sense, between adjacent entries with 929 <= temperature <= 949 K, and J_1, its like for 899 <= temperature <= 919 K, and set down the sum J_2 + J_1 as 1.26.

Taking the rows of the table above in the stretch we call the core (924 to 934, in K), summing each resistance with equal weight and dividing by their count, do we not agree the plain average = 23.6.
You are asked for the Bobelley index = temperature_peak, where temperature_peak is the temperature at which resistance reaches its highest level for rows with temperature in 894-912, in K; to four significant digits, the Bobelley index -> 895.5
